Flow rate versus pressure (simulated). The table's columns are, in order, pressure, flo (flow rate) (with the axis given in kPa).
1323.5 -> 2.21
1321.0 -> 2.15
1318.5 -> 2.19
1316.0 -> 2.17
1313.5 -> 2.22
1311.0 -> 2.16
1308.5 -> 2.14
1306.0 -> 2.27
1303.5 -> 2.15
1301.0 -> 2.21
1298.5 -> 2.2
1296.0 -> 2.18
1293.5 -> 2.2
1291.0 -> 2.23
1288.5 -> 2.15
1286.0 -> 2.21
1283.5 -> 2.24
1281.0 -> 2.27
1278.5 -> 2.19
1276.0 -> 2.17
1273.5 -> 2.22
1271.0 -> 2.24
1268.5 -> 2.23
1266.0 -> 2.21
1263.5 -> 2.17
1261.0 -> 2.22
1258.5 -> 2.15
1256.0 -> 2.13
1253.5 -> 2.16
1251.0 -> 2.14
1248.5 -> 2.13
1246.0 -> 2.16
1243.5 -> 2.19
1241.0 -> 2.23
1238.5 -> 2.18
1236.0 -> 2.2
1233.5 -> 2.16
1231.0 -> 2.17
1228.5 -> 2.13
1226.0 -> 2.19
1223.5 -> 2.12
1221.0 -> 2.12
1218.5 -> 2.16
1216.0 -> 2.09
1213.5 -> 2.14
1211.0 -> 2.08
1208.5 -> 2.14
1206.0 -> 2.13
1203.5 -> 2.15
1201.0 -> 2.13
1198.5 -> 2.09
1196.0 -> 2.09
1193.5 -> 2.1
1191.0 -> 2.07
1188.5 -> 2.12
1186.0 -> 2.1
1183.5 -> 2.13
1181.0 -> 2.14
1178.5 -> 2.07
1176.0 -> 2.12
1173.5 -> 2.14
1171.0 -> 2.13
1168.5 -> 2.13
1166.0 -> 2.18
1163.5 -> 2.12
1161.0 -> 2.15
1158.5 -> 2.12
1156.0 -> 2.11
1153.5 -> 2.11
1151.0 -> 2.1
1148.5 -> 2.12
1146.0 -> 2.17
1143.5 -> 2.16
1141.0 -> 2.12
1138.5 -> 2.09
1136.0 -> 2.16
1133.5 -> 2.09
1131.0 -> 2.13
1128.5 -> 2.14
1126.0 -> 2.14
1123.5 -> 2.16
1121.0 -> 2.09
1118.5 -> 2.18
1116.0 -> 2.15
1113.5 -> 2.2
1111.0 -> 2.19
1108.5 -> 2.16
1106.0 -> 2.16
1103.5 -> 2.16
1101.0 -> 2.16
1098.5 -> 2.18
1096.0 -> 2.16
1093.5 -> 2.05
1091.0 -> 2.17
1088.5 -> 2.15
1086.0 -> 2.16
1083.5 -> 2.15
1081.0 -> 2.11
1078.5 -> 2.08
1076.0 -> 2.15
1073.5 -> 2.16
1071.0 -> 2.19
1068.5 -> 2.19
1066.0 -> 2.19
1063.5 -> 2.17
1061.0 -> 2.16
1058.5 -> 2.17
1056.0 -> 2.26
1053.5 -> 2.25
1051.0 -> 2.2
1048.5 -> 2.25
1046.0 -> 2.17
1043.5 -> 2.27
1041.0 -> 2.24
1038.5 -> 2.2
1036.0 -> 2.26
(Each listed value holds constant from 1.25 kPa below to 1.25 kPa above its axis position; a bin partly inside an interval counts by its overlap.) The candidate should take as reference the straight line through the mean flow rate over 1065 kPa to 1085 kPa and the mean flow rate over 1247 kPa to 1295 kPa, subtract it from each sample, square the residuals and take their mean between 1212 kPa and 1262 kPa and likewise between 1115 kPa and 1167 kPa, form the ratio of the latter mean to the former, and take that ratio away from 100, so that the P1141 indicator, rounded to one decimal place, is 99.0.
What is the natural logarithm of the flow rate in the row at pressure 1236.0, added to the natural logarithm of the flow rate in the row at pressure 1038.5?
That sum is 1.58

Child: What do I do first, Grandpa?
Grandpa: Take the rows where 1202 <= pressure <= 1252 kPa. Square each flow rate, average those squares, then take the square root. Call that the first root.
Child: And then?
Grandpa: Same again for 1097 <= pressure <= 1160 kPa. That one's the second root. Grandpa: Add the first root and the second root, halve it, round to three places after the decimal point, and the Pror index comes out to 2.147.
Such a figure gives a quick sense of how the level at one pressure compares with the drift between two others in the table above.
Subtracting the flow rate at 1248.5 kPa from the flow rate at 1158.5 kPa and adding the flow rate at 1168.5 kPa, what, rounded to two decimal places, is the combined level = 2.12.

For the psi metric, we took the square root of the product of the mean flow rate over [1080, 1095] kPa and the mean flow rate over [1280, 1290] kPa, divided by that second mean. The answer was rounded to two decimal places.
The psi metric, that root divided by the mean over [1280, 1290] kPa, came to 0.98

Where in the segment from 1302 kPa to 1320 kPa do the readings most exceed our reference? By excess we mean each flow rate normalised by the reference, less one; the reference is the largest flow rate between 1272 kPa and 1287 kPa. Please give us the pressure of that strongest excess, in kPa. 1306.0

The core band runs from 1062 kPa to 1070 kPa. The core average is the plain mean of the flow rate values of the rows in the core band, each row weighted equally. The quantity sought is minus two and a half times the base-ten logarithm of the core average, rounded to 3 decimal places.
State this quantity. -0.848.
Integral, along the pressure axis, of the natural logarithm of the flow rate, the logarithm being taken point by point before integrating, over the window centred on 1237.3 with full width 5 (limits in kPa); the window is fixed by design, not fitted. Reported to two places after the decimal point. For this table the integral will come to 3.92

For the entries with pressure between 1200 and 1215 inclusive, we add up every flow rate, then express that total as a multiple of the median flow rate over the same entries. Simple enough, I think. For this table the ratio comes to 5.98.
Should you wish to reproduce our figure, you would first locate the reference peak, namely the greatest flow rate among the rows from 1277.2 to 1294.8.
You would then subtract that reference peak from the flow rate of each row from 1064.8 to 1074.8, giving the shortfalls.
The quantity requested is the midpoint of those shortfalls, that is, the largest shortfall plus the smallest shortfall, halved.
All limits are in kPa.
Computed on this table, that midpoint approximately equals -0.095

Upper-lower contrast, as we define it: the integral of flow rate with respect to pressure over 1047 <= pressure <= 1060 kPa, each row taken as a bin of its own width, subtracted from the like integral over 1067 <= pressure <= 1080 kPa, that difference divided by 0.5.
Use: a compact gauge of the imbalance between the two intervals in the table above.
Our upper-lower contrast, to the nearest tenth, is -1.8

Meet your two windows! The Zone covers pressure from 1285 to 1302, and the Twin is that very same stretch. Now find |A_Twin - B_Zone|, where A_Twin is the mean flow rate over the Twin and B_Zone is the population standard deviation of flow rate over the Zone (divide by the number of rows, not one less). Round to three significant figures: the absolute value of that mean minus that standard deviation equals 2.17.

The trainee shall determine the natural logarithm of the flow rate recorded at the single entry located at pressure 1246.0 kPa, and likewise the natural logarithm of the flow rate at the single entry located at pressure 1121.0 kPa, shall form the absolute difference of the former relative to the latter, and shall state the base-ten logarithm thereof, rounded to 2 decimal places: -1.48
